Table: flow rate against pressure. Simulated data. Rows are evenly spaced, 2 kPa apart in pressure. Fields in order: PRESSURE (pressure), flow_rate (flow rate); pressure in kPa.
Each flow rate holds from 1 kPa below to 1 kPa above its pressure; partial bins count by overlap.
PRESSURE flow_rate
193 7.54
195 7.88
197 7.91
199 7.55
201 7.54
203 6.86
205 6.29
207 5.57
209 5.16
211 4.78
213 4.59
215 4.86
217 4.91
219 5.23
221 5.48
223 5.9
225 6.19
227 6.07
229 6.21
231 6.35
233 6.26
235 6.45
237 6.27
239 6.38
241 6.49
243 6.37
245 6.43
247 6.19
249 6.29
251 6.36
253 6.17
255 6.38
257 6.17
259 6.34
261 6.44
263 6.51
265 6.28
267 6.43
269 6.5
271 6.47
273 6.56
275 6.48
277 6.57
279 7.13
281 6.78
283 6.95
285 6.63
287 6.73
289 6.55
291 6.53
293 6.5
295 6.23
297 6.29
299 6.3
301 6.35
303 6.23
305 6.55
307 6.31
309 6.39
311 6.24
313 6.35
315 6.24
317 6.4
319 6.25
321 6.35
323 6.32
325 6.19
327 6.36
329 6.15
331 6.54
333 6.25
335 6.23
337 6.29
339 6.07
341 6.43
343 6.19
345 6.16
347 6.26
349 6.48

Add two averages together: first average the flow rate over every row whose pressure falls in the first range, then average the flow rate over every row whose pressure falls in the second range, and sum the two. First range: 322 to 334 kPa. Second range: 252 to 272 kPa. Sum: 12.7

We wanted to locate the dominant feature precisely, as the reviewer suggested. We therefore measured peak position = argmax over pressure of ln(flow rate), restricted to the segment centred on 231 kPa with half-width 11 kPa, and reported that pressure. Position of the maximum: 241 kPa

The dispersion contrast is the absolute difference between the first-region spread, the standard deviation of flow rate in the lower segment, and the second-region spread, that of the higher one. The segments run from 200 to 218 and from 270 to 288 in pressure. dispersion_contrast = 0.8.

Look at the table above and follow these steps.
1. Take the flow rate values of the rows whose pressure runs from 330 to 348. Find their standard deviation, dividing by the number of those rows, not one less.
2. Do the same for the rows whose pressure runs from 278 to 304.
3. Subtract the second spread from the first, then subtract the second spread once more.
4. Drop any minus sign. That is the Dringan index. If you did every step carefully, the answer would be 0.41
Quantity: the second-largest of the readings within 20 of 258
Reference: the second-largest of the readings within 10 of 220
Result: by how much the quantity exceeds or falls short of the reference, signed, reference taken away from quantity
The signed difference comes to 0.4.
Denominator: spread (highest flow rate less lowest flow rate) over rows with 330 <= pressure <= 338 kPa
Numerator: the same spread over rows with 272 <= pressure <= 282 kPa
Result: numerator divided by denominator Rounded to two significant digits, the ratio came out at 2.1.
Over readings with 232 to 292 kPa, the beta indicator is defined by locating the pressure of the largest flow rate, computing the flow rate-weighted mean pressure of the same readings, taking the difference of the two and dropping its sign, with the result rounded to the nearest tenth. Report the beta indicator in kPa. 16.6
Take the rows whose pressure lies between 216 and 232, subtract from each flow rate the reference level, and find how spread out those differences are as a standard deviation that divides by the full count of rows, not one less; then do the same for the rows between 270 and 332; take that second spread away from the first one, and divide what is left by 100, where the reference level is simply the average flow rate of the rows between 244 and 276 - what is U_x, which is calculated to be 0.0027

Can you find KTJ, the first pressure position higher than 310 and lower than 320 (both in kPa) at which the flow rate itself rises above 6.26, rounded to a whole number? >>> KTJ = 313 kPa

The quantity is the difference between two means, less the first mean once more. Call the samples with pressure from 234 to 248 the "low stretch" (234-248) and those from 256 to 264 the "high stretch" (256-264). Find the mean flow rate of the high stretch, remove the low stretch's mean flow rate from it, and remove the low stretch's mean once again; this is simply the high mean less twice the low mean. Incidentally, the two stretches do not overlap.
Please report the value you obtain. -6.4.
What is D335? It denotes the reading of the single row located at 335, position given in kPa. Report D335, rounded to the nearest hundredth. 6.23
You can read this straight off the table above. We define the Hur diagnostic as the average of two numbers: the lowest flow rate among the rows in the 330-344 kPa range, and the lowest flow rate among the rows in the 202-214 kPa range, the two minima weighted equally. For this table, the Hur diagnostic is 5.33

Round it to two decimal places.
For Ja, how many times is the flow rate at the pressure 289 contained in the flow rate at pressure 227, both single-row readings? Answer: 0.93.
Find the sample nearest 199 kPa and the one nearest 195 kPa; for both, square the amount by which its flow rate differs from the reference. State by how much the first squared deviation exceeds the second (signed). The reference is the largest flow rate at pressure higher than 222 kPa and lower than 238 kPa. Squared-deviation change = -0.8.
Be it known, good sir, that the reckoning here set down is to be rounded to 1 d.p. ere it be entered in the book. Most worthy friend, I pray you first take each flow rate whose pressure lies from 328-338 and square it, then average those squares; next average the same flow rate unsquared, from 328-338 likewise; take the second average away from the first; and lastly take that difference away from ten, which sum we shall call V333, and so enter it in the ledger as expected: -23.3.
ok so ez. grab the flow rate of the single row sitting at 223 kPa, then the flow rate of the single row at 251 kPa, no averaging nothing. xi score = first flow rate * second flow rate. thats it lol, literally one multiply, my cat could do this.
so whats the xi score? 37.5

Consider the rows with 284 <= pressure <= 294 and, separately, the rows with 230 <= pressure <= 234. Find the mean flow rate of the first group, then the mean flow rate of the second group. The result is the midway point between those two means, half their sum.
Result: 6.45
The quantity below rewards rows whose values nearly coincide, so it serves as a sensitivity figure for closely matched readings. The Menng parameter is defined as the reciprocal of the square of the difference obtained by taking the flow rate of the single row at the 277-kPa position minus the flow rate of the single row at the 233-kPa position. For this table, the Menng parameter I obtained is 10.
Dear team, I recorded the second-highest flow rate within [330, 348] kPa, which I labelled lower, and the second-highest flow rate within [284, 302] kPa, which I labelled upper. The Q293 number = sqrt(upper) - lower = -3.86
